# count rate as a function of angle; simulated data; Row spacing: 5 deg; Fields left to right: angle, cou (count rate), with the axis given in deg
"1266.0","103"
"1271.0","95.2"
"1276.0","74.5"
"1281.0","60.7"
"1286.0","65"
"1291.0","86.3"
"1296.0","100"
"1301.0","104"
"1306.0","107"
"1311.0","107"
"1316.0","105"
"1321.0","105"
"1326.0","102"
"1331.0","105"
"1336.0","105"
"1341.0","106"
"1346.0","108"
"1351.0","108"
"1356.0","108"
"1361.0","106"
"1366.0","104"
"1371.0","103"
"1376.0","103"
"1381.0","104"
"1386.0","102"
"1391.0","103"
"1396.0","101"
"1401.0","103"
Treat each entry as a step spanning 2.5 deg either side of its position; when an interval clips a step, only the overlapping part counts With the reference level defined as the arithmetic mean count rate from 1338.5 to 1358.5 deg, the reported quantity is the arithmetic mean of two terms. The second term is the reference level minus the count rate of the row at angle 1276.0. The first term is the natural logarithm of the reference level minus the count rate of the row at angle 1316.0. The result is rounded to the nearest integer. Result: 17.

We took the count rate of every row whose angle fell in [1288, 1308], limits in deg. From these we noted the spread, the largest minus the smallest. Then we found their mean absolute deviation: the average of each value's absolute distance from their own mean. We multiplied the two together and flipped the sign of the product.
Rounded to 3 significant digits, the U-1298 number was -135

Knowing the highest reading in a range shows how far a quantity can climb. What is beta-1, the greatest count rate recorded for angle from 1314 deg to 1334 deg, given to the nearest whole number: 105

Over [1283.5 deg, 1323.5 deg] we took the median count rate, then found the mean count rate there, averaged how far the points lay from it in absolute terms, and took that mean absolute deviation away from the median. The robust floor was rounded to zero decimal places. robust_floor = 94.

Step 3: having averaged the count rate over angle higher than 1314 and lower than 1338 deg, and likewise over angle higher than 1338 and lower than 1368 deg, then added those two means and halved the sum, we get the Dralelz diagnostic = 105.5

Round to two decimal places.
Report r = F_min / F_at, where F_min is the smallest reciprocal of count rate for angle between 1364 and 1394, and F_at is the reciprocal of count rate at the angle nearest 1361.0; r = 1.02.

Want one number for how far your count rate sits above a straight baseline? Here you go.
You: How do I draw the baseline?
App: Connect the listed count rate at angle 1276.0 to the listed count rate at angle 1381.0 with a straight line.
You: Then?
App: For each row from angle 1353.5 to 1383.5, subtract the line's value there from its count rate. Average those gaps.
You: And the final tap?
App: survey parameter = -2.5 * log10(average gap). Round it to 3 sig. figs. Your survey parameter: -1.55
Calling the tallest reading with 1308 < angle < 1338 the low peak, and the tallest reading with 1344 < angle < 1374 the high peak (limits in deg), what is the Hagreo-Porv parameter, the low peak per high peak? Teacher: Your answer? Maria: 0.99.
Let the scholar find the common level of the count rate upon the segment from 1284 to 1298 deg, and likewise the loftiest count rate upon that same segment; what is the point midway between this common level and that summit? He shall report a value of 92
